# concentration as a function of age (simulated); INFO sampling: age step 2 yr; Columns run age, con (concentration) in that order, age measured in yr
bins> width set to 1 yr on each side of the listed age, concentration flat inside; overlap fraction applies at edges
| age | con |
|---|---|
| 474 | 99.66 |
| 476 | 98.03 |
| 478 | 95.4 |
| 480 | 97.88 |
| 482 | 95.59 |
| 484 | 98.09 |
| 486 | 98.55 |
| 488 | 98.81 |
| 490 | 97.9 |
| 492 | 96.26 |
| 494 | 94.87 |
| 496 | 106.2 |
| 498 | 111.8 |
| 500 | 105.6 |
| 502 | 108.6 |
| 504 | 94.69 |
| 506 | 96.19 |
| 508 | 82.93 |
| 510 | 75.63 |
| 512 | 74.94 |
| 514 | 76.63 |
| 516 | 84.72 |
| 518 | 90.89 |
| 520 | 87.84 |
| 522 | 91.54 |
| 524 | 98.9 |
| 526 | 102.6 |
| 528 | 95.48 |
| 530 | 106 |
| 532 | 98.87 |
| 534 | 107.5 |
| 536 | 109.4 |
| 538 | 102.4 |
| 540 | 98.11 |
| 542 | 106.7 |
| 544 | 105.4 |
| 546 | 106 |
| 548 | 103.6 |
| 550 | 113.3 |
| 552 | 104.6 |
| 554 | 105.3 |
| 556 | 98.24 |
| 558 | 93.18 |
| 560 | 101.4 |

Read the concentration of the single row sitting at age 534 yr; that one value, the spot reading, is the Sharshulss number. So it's 107.5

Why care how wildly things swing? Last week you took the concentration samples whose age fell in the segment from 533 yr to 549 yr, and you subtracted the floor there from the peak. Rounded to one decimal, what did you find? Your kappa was 11.3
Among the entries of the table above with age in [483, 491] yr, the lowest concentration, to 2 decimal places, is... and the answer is 97.90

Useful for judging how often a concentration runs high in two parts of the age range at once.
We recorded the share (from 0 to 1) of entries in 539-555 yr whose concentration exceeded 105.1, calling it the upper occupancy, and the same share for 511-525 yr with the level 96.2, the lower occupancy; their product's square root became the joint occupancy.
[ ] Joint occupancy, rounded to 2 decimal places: 0.30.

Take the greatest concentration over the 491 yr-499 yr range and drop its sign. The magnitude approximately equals 112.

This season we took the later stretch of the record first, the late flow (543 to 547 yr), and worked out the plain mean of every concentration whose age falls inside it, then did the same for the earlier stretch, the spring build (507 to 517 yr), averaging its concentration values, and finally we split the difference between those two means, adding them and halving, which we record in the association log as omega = 92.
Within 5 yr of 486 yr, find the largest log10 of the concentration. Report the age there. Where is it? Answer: 488 yr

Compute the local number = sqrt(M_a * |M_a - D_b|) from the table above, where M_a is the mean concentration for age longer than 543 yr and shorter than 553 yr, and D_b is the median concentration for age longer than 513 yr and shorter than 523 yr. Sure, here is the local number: 45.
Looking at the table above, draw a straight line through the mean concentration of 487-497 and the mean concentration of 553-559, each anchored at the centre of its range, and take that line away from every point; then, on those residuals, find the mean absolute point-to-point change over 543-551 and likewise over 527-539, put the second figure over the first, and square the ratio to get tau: 2.8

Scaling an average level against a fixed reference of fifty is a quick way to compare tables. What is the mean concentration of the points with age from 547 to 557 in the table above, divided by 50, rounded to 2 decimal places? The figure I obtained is 2.10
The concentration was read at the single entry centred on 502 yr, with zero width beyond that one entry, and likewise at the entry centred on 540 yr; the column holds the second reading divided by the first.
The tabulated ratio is 0.90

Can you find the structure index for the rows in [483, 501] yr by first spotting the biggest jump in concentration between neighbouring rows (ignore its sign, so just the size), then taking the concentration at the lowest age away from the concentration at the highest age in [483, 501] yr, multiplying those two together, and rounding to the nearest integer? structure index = 85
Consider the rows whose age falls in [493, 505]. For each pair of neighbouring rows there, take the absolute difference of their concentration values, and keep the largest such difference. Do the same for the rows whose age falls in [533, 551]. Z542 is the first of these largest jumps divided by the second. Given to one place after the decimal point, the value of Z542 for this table 1.4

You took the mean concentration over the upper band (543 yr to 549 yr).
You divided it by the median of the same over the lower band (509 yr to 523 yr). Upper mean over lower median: 1.24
